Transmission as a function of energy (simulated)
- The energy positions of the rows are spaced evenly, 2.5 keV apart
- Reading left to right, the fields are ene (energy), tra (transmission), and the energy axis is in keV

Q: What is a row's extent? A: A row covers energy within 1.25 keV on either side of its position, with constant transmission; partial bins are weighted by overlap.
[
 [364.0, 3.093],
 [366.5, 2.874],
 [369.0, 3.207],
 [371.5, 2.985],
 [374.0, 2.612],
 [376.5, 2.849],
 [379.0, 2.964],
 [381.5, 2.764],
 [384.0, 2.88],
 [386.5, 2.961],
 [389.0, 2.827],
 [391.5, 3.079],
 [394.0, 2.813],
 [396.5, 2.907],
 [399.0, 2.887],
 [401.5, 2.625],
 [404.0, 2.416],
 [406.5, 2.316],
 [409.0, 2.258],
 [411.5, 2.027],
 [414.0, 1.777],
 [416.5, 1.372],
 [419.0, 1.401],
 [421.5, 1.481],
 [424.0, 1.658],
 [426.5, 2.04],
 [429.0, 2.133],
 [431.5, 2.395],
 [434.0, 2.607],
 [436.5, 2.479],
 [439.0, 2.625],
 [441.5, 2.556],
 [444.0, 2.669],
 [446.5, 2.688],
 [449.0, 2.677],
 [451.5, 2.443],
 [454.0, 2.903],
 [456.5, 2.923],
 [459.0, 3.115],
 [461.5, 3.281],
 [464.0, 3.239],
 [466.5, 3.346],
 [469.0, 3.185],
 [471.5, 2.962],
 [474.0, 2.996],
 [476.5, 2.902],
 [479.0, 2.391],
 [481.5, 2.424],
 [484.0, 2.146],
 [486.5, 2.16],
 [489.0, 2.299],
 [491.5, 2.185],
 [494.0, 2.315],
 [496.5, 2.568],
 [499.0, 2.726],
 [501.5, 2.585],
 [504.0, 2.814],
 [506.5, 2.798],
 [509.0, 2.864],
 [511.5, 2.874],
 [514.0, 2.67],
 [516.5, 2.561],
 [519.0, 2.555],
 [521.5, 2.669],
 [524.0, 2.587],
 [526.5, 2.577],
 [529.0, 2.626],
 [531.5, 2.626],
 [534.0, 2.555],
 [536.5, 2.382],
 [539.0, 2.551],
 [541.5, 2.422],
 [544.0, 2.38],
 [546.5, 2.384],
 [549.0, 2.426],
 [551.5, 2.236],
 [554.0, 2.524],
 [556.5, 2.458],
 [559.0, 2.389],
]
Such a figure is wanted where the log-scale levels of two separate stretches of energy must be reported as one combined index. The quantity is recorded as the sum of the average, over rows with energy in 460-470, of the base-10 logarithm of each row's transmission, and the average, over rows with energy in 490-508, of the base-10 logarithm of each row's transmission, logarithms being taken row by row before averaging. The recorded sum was 0.92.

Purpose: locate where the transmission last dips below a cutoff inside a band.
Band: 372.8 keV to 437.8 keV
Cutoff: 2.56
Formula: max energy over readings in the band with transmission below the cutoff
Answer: 436.5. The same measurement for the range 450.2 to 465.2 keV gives 451.5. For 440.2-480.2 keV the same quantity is 479.0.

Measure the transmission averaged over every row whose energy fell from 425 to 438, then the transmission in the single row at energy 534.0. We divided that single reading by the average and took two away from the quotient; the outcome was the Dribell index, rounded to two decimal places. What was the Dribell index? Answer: -0.90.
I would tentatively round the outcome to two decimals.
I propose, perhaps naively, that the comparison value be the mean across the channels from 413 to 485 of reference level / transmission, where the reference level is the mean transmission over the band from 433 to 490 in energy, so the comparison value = 1.16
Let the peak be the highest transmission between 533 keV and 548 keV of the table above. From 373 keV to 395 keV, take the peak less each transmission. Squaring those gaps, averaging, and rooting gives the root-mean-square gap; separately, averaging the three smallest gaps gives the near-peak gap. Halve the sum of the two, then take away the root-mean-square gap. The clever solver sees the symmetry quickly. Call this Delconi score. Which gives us -0.4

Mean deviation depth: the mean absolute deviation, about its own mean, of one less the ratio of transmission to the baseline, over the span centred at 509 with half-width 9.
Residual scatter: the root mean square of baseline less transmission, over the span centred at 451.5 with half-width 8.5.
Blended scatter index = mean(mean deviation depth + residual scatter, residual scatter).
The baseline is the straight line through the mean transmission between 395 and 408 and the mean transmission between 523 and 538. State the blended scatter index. 0.29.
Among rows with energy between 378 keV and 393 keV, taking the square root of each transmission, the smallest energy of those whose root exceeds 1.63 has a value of 379.0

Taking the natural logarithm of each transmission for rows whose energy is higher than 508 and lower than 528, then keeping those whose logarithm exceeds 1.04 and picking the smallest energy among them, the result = 509.0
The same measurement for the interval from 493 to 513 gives 509.0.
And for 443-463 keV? 454.0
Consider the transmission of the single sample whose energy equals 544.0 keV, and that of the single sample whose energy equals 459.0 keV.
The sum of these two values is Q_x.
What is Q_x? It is 5.5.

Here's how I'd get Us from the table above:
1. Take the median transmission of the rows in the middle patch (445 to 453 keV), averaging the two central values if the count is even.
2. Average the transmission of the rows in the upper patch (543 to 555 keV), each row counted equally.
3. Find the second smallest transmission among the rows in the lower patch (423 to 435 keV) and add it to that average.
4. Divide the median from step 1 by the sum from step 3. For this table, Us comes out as 0.60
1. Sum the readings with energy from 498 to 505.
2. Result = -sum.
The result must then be -8.1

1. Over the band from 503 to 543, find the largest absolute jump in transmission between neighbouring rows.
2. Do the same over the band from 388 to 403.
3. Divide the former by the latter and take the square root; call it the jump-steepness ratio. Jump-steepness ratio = 0.88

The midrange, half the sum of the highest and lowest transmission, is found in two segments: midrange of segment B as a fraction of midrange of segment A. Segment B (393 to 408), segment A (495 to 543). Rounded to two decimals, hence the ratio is 0.99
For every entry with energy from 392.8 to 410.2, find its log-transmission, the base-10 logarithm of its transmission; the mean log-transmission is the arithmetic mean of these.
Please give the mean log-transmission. 0.413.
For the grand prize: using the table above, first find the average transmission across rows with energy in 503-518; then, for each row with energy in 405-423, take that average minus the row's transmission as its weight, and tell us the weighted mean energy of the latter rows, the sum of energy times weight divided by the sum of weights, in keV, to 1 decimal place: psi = 415.8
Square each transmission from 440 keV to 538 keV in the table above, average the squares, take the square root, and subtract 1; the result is 1.70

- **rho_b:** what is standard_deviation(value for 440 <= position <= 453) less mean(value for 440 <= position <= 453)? -2.5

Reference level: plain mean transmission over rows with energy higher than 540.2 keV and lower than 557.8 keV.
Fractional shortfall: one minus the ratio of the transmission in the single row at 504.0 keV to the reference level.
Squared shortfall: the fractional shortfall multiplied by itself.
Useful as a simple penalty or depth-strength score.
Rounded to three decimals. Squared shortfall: 0.029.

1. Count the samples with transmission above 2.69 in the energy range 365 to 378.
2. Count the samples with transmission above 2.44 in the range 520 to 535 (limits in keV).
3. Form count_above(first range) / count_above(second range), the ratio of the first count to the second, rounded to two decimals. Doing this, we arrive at 0.67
